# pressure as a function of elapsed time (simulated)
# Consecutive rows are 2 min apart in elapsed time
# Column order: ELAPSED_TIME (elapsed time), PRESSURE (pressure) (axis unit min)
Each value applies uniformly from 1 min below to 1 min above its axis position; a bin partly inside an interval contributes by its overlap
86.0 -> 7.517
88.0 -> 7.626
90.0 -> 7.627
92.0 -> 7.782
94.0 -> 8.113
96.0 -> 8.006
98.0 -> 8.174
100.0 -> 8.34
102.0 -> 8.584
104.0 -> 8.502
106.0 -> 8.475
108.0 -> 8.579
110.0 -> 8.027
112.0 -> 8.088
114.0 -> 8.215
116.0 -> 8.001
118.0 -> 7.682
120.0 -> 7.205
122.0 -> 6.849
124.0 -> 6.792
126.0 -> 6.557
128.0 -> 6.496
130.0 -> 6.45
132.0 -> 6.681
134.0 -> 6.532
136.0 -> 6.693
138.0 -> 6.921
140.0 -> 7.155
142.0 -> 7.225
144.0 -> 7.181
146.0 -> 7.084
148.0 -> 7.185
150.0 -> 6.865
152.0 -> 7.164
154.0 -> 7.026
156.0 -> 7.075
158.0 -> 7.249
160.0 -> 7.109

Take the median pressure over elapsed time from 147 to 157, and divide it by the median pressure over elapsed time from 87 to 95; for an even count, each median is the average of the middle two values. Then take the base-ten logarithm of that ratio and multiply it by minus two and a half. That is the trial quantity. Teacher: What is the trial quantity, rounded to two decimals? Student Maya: 0.09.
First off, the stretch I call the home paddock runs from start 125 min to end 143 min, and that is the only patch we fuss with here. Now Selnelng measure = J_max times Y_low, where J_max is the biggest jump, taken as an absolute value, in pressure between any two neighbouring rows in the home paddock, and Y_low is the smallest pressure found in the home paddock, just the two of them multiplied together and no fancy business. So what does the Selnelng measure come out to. 1.5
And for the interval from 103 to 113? 4.4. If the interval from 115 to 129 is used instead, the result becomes 3.1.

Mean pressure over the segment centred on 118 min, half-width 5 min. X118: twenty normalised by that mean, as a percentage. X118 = 263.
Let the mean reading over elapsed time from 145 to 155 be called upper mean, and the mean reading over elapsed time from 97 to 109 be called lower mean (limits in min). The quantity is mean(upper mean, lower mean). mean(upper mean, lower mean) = 7.8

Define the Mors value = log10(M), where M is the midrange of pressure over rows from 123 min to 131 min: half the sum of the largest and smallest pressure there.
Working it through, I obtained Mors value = 0.82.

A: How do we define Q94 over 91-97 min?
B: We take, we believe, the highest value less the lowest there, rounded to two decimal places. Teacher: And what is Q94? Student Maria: 0.33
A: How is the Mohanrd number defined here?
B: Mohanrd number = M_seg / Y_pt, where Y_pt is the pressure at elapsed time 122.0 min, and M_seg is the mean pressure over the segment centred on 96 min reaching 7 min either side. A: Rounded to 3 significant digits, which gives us 1.18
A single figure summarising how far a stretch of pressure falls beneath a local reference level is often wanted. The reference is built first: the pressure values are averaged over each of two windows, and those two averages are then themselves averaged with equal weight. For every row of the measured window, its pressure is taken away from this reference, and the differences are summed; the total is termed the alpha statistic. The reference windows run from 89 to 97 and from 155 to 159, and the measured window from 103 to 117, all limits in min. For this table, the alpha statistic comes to -5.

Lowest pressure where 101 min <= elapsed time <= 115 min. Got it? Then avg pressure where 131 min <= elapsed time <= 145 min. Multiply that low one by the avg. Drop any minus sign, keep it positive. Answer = 55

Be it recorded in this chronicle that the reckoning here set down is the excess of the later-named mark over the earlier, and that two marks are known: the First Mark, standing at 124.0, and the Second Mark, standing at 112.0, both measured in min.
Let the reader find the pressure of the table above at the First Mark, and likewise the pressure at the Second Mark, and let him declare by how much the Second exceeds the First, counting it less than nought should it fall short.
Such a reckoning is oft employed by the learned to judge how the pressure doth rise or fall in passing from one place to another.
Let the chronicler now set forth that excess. 1.3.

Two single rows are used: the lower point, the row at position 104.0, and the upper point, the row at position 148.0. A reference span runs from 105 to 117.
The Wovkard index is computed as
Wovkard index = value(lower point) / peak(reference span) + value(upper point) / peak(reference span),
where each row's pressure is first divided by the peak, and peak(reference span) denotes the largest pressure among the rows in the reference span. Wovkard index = 1.83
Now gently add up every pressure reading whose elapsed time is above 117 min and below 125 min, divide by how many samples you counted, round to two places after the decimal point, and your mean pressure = 7.13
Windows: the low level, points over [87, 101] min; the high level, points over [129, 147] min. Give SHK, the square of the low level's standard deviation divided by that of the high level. 1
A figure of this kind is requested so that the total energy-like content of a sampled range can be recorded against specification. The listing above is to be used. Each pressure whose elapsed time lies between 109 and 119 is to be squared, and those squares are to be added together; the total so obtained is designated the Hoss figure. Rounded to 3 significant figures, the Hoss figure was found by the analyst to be 320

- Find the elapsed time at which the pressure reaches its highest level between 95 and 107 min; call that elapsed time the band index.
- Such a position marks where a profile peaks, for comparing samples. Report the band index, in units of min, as 102.0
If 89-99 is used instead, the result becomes 98.0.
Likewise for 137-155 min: 142.0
